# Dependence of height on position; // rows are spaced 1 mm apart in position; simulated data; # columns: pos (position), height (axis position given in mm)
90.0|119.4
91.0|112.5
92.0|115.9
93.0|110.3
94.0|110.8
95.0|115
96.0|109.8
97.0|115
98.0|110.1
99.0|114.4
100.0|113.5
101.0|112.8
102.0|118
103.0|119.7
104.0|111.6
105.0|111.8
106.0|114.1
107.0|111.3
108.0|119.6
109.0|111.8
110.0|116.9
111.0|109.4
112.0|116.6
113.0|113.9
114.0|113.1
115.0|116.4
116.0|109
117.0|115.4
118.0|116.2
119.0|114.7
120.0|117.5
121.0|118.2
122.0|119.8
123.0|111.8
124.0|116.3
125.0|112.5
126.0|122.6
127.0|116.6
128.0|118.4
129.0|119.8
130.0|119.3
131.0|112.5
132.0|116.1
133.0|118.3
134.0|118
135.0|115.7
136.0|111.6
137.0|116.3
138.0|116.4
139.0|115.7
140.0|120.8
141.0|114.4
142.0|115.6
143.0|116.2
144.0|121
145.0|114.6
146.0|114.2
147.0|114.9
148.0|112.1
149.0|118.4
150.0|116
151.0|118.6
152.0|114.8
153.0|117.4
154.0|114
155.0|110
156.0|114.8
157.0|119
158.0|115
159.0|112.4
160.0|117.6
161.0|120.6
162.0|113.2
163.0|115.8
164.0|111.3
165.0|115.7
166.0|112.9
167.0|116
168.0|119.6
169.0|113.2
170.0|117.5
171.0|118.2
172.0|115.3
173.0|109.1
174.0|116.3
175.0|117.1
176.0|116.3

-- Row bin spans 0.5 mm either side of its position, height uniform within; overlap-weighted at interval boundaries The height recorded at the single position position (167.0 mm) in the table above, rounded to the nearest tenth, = 116.0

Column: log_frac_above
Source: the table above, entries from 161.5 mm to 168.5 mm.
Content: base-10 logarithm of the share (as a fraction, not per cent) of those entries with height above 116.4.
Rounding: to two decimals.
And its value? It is -0.85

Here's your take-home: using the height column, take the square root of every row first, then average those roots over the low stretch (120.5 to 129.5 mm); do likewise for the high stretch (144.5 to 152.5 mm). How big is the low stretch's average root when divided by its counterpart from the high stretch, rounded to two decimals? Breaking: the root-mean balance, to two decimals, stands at 1.01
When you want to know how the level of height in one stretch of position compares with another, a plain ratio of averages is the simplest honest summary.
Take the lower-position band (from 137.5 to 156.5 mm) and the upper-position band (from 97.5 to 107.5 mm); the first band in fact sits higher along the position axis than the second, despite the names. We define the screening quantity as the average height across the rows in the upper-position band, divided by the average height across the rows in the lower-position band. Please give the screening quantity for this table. 0.982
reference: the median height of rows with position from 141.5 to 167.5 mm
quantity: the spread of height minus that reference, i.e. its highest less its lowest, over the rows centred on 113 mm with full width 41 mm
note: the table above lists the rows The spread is 13.6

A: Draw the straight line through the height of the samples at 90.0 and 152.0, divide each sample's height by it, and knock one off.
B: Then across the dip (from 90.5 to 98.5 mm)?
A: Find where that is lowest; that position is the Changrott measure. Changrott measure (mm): 96.0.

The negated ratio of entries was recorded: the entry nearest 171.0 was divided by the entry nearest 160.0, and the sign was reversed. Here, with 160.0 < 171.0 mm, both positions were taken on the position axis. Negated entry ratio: -1.01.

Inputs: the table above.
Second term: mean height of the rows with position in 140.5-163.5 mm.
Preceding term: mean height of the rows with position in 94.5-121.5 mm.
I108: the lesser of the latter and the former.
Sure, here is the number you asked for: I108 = 114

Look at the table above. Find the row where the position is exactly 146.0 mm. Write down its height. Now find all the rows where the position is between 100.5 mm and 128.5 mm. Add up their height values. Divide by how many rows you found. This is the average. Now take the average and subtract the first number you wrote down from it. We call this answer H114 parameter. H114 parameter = 1.0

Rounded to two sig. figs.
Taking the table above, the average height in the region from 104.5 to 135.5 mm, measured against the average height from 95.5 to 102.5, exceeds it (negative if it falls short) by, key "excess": 2.2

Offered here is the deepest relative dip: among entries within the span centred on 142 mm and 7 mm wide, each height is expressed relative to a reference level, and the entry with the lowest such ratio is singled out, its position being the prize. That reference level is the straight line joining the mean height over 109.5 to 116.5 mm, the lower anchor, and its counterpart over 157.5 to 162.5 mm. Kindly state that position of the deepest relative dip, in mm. 141.0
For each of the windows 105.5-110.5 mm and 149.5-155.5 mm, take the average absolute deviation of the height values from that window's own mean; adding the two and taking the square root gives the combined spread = 2.24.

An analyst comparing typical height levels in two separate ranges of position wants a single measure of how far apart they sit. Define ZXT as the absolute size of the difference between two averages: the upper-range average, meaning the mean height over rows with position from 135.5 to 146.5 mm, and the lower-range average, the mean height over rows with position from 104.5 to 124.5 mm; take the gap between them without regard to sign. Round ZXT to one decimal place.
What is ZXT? 1.4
